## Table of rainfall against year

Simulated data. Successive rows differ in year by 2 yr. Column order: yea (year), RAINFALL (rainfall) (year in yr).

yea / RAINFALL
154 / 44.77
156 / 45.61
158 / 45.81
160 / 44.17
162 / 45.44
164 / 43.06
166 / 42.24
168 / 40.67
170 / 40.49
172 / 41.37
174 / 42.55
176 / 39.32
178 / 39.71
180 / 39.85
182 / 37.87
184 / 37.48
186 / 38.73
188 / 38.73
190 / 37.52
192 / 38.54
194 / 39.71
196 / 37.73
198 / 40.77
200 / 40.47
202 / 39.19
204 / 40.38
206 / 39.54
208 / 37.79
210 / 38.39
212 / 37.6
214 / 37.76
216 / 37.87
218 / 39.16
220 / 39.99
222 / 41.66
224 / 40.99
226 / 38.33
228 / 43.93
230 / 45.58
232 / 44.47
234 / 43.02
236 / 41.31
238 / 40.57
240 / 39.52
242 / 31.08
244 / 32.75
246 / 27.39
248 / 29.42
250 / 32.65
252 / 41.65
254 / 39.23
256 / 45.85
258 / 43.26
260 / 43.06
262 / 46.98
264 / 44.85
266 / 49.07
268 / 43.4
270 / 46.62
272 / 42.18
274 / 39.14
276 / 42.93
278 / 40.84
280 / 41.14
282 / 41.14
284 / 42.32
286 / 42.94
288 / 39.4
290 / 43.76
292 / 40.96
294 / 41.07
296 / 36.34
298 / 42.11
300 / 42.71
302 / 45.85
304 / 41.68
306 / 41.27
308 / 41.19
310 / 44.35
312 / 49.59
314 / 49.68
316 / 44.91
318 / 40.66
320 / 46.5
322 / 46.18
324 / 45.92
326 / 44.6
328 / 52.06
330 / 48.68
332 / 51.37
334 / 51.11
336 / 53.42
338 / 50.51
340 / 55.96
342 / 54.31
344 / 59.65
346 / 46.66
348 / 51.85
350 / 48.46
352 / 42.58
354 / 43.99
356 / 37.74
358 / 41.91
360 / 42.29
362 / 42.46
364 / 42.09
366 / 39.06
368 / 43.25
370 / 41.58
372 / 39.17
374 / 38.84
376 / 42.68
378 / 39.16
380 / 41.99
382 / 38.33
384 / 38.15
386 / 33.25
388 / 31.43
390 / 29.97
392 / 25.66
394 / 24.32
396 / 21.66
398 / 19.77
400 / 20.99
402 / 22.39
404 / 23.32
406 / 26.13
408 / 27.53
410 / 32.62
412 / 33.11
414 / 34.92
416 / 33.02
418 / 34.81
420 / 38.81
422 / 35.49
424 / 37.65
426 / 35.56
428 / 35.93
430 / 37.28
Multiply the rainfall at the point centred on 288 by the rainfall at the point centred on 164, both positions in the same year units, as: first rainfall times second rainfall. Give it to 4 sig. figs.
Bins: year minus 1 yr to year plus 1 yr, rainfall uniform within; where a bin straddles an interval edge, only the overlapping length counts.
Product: 1697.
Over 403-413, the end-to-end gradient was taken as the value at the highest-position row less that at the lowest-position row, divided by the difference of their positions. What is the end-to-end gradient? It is 1.2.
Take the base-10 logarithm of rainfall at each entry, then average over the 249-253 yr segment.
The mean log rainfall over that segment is 1.567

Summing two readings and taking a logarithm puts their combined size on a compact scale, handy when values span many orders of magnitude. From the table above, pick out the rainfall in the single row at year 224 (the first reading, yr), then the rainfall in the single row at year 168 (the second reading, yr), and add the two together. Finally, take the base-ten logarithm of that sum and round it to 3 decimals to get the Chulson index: 1.912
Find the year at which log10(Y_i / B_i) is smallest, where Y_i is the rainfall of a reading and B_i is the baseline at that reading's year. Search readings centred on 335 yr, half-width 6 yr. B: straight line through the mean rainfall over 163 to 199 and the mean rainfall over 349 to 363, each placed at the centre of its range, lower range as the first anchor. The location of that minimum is 330 yr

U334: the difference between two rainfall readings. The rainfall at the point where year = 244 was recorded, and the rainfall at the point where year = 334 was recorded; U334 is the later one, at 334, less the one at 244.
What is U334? 18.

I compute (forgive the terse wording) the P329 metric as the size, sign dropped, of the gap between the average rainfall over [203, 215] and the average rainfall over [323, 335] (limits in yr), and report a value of 10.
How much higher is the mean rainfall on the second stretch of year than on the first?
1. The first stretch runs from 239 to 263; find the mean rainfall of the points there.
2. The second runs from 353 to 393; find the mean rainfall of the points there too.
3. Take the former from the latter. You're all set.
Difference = 1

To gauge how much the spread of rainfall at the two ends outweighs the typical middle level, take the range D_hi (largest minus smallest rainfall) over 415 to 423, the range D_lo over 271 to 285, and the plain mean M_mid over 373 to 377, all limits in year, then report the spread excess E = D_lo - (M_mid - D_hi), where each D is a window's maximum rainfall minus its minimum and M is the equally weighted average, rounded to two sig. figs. -31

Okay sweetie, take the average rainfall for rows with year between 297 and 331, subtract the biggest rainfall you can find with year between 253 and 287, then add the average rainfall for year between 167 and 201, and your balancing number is 36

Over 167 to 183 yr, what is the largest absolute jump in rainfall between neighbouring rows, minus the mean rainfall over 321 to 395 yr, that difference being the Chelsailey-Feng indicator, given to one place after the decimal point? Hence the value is -40.0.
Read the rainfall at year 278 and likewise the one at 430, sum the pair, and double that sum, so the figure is 156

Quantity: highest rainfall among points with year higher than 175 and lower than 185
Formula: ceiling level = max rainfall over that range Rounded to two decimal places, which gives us 39.85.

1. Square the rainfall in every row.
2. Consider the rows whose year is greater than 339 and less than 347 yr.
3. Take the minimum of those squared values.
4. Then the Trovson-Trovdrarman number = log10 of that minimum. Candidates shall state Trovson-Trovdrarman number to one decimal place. 3.3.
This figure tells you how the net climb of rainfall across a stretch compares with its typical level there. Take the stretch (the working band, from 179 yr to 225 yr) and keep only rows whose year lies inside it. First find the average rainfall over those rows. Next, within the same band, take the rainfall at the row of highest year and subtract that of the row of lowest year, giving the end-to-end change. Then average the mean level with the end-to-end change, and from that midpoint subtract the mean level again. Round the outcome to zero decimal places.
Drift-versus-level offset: -19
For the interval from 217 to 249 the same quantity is -24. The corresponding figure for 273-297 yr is -22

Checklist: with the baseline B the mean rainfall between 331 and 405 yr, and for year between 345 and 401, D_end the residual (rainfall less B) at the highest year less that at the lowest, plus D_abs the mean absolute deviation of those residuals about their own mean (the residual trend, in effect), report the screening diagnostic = -19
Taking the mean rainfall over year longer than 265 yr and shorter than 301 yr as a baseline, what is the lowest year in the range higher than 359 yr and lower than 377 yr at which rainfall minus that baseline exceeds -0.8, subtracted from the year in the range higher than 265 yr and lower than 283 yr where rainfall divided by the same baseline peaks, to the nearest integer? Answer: -94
